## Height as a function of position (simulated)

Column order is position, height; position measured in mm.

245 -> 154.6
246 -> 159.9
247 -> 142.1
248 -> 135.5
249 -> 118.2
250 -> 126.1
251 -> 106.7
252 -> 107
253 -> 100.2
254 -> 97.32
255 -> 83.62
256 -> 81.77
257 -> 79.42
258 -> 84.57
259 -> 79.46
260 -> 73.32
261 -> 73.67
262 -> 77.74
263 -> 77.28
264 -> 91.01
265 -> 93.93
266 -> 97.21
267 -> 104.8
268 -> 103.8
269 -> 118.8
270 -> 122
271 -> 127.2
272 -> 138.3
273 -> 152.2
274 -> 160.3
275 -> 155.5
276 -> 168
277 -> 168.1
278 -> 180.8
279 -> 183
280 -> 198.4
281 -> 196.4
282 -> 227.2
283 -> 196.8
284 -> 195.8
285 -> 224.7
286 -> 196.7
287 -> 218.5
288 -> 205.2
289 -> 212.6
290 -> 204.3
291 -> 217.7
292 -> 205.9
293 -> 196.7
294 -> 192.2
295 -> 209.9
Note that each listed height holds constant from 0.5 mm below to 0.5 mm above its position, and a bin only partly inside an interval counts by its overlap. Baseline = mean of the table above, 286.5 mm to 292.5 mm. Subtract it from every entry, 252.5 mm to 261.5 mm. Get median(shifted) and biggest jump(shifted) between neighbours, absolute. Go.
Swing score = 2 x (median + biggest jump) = -230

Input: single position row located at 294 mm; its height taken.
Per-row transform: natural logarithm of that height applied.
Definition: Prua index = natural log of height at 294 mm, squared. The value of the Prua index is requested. 27.7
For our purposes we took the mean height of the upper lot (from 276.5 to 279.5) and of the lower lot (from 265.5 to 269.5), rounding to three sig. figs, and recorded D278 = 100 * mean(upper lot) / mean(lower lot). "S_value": 167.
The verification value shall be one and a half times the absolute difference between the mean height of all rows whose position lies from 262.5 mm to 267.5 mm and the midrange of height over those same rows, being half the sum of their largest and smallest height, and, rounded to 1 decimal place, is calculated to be 2.7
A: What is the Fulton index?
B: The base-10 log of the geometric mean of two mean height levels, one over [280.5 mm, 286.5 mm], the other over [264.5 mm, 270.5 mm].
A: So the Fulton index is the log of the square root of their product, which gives 2.17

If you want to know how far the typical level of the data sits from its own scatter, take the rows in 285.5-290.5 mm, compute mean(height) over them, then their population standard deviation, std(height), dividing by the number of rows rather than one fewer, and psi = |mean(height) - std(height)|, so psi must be 200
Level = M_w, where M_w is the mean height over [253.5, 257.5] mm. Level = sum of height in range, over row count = 86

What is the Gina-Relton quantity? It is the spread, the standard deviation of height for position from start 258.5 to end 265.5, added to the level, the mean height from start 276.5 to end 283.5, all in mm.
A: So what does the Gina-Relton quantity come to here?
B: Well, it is 201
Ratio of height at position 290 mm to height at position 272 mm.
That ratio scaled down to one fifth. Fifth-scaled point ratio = 0.30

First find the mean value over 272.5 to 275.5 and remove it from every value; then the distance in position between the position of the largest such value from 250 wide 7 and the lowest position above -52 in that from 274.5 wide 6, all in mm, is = 25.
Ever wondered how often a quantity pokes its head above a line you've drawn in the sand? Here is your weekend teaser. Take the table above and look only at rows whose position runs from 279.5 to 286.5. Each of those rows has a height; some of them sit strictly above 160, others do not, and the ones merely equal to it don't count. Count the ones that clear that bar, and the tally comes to 7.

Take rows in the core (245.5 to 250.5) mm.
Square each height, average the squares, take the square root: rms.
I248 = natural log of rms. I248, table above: 4.9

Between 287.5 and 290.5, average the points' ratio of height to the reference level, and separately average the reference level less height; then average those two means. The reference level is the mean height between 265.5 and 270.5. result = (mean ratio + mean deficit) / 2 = -48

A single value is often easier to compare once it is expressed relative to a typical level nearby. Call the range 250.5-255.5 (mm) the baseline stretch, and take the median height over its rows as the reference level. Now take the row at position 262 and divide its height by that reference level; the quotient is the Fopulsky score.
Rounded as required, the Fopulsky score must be 0.78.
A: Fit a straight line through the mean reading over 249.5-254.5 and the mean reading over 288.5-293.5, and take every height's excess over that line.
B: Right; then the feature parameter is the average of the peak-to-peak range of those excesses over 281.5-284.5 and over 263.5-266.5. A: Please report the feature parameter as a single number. 19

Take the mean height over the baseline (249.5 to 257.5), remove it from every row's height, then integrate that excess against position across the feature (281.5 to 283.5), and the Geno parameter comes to 228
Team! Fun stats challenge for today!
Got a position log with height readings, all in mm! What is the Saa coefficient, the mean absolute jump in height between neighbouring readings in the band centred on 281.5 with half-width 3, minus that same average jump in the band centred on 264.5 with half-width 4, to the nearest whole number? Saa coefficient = 11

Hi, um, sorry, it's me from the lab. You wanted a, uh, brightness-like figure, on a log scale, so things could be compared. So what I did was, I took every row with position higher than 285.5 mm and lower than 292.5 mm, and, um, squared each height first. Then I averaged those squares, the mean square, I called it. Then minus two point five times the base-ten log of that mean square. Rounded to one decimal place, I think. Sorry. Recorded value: -11.6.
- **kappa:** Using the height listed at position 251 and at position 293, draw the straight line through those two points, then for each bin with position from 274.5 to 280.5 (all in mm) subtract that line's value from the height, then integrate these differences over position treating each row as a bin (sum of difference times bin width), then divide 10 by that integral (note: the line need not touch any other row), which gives 0.14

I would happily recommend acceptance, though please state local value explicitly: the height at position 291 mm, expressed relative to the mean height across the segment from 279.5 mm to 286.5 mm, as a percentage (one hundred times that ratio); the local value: 106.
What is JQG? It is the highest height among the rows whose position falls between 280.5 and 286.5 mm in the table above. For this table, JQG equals 227.2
